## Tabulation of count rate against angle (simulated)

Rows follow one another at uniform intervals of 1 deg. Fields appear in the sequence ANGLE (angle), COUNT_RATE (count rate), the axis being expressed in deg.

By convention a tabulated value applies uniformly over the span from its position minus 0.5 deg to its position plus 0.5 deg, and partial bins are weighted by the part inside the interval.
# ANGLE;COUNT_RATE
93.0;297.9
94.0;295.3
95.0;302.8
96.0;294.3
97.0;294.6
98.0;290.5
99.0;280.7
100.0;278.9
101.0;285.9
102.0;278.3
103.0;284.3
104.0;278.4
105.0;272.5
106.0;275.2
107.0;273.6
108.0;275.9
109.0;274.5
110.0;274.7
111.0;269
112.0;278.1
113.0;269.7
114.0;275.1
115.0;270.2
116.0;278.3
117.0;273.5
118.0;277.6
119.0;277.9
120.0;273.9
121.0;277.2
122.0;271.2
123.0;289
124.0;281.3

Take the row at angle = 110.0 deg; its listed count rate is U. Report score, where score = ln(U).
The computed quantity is 5.62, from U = 274.7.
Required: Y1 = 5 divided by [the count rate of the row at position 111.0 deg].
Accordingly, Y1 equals 0.0186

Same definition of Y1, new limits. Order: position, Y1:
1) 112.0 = 0.0180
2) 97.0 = 0.0170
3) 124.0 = 0.0178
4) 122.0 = 0.0184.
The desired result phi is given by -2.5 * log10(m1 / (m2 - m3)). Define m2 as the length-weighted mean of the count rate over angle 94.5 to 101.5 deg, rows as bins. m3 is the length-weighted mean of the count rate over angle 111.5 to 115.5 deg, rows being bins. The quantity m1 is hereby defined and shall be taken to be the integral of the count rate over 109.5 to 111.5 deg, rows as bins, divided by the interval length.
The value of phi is -3.0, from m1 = 272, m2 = 290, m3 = 273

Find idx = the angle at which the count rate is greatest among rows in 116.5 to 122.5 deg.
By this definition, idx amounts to 119.0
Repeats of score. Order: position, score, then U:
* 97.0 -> 5.69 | 294.6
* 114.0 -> 5.62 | 275.1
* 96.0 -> 5.68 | 294.3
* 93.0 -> 5.70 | 297.9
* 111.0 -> 5.59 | 269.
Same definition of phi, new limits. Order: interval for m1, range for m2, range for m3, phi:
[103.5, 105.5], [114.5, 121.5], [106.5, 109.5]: -6.3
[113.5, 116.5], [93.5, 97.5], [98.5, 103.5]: -3.1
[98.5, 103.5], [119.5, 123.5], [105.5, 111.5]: -4.6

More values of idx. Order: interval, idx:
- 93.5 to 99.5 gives 95.0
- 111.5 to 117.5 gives 116.0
